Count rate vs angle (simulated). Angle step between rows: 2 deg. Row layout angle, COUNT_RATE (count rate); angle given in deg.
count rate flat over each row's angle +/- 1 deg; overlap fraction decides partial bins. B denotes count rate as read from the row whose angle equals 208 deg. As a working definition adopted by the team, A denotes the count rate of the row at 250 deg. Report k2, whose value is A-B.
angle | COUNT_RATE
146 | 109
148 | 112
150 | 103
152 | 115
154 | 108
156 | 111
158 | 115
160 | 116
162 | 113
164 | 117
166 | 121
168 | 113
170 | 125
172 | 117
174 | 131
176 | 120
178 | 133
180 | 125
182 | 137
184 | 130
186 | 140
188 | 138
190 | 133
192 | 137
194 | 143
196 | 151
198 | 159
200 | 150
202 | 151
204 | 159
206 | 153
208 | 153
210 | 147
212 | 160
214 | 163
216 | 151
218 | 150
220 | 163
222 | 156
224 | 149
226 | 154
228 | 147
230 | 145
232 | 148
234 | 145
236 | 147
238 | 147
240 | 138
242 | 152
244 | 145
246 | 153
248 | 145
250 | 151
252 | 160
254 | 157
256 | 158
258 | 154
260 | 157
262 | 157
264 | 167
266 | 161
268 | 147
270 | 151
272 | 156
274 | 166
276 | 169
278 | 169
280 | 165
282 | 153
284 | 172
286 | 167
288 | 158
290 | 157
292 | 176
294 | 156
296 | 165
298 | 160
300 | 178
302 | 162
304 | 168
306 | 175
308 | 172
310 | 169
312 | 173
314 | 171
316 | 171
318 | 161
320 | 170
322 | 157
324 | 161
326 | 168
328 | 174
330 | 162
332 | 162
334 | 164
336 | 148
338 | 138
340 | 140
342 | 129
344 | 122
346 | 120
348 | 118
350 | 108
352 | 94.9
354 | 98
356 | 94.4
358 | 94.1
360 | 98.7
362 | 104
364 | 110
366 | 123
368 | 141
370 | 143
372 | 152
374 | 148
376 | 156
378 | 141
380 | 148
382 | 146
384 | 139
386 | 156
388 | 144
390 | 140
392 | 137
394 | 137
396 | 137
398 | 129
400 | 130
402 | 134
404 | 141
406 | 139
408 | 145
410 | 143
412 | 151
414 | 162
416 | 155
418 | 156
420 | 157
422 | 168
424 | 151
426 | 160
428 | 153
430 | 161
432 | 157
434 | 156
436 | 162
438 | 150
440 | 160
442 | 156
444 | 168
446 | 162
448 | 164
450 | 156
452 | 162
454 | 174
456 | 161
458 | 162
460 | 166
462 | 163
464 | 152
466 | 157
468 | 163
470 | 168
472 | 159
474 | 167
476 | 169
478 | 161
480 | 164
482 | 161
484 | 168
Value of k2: -2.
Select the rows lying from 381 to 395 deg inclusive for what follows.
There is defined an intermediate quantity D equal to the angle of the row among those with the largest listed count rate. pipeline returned 386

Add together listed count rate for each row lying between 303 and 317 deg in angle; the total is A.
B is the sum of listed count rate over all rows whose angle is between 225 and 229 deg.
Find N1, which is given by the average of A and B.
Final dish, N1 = 750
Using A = 1199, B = 301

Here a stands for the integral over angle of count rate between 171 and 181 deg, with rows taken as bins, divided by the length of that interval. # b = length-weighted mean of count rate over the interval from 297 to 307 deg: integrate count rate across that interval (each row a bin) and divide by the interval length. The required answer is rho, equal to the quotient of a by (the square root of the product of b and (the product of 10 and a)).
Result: 0.273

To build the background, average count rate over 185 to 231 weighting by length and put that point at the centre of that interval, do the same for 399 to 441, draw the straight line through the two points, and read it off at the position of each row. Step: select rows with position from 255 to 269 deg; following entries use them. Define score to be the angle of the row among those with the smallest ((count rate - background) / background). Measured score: 268 deg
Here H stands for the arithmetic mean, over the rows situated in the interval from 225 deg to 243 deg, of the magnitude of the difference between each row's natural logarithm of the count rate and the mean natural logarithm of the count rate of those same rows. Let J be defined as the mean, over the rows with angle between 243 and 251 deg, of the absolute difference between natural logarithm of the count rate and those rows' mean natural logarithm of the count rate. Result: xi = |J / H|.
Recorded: 1.2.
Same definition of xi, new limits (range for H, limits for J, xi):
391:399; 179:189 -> 1.7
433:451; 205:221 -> 1.2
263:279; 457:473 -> 0.6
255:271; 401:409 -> 0.8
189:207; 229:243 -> 0.4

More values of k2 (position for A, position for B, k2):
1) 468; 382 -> 17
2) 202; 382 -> 5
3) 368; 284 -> -31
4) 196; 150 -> 48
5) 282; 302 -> -9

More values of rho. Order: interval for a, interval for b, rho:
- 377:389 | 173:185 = 0.336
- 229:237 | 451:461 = 0.298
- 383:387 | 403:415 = 0.317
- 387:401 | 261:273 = 0.295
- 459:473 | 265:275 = 0.321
